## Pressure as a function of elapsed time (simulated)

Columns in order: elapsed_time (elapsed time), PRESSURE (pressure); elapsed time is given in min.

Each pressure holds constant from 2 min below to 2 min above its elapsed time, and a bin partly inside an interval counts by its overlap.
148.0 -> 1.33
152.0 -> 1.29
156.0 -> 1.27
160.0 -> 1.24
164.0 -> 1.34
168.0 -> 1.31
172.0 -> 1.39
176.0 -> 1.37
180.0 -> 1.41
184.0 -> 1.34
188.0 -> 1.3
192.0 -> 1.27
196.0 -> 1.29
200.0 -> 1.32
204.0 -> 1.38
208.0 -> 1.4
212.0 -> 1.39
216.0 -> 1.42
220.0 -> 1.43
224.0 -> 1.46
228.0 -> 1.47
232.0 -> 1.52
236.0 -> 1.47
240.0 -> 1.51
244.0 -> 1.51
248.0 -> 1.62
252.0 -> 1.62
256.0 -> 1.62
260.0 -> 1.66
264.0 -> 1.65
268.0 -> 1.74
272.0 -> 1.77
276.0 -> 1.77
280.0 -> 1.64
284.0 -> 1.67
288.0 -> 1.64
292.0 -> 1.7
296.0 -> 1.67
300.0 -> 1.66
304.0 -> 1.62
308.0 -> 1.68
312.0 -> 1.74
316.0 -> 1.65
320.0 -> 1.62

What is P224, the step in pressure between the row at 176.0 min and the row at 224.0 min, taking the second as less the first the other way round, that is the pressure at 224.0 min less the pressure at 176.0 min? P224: 0.09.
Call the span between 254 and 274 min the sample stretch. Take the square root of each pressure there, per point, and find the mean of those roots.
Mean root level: 1.30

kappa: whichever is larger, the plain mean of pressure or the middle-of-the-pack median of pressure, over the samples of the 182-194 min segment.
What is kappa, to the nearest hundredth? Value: 1.30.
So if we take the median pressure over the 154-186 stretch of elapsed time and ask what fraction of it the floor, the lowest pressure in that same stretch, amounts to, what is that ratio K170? 0.9254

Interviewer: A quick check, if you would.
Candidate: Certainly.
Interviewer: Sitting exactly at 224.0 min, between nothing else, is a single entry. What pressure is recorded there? 1.46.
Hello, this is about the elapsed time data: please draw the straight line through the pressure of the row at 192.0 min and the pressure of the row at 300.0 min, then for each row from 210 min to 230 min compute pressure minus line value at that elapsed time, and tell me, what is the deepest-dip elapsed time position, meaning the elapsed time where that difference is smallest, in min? 212.0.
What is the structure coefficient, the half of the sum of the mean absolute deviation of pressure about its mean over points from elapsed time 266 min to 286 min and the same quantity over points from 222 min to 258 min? 0.054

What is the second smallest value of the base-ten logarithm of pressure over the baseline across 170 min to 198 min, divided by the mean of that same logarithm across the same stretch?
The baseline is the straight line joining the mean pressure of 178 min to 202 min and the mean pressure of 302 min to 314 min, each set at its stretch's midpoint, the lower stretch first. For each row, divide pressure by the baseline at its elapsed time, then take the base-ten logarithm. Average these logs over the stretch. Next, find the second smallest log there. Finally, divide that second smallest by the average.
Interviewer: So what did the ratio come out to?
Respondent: -1.5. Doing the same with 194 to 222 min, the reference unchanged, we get 26.3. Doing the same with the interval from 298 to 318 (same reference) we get 4.7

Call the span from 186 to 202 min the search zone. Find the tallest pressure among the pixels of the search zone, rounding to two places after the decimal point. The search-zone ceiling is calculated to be 1.32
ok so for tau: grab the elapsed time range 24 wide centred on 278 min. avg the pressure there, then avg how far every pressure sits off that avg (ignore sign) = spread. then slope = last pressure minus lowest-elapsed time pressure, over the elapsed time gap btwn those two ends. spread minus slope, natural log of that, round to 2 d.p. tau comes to -2.81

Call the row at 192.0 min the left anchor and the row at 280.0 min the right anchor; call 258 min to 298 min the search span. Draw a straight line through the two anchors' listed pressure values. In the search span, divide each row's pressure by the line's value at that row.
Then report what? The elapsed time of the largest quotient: 272.0 min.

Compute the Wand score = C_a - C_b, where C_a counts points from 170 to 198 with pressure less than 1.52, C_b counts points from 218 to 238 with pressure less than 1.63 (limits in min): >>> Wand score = 2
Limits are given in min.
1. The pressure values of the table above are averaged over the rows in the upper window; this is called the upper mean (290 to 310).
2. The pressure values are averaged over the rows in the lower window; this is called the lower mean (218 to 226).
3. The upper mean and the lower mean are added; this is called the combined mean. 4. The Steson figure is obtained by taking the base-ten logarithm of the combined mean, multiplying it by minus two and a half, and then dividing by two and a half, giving -0.493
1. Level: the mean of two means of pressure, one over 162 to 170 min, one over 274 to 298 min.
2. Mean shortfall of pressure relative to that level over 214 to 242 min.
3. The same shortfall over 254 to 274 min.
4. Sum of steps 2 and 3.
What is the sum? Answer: -0.15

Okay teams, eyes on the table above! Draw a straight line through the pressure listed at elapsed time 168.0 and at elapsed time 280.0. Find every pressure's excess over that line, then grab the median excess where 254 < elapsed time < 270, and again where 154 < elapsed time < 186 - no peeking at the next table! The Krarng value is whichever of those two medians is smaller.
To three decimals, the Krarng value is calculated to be 0.018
